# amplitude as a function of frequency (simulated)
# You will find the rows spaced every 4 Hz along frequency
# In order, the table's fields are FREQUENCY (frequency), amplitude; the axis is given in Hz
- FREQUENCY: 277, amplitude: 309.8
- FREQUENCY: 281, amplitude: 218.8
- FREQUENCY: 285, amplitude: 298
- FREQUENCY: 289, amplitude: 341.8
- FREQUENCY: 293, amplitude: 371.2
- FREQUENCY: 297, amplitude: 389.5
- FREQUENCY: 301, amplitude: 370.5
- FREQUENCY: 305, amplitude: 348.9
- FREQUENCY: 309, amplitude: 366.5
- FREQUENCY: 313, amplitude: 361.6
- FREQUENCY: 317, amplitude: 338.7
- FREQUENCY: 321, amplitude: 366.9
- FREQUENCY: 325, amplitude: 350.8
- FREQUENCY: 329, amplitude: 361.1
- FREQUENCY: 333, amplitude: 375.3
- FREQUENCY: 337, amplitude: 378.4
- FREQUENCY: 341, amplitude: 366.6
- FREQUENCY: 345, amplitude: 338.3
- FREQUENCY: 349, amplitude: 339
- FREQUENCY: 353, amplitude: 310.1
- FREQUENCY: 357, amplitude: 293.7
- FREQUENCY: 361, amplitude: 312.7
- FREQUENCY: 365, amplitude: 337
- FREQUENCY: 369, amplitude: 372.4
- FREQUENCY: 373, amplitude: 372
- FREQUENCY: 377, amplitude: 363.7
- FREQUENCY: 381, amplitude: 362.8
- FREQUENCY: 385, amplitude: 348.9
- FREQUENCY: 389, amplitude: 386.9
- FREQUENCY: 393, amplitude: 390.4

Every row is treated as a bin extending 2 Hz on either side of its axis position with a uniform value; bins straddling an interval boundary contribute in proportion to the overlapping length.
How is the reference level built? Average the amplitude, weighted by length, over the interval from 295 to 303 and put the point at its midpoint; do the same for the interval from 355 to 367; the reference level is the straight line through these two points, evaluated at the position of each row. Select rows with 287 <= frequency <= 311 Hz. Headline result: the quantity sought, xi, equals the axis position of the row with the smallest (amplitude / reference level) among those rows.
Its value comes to 289 Hz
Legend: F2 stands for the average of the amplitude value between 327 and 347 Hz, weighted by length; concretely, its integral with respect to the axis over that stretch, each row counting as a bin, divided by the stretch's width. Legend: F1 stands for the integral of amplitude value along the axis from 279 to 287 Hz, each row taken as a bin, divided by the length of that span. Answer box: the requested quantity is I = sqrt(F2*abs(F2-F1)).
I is 196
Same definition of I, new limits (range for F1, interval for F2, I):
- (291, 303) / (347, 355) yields 131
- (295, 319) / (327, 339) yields 58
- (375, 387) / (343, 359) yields 111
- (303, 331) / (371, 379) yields 65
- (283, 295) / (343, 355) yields 51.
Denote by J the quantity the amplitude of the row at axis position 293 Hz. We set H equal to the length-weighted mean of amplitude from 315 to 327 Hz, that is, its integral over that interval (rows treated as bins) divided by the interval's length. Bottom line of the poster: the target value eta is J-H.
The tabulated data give 19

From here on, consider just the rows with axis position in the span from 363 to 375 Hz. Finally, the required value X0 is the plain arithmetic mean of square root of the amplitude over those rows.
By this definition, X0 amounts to 19.0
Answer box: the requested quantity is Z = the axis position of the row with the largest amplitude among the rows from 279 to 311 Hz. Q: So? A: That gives 297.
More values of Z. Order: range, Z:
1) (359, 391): 389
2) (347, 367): 349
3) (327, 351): 337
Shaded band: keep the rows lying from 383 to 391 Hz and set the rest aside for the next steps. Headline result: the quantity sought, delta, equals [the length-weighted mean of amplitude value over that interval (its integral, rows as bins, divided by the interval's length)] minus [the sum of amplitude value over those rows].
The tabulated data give -368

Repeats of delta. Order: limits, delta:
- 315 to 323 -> -353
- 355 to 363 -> -303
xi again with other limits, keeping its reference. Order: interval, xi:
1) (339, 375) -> 357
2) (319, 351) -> 325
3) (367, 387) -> 385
